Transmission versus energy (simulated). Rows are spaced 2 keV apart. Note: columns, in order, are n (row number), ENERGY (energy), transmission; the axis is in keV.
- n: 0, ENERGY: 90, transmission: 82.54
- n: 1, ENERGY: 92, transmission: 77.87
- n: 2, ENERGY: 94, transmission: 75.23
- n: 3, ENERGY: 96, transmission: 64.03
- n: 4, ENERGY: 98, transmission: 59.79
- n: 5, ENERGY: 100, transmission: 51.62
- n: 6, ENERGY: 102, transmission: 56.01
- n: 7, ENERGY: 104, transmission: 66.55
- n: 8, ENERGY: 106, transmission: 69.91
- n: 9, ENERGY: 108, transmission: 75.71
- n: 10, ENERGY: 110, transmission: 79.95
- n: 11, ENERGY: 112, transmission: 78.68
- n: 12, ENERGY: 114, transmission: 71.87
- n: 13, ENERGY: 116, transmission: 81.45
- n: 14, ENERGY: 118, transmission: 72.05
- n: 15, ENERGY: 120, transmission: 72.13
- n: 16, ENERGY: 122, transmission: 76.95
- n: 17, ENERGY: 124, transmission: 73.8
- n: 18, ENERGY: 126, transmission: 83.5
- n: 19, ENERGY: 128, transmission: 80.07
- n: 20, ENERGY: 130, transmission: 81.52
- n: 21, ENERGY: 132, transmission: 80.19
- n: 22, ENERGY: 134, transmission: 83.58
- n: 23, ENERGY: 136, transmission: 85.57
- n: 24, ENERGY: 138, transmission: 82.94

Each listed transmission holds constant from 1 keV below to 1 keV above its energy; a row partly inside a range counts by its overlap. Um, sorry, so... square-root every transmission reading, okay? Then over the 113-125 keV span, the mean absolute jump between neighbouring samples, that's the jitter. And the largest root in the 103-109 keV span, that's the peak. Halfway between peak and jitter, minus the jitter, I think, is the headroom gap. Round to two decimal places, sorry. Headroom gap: 4.20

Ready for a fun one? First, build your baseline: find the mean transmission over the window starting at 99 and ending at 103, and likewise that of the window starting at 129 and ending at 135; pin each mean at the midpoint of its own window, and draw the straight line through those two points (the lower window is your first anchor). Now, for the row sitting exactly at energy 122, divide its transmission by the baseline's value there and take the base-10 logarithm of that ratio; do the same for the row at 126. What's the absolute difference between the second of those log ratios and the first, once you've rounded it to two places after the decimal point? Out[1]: 0.01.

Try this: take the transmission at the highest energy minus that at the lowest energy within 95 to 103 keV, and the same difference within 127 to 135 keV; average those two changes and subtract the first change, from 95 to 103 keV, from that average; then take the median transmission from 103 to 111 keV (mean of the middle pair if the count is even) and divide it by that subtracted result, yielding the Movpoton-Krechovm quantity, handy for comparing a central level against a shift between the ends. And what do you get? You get 13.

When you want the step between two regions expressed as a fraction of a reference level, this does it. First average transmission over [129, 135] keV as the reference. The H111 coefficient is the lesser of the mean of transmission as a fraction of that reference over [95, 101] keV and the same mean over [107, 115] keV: 0.72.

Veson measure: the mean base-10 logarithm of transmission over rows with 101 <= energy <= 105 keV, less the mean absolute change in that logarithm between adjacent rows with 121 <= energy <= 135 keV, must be 1.77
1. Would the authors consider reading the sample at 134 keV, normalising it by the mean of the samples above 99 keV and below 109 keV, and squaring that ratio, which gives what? 1.71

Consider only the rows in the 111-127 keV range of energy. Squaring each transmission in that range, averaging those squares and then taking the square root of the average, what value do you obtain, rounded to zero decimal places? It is 76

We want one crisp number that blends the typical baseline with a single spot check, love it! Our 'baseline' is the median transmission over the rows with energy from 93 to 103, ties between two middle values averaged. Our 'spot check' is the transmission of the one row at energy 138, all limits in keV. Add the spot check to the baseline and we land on 143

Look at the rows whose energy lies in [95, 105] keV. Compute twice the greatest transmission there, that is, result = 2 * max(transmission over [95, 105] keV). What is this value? 133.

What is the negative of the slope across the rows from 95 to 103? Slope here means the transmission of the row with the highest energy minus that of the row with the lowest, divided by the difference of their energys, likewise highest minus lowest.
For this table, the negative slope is 1.3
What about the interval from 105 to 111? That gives -2.5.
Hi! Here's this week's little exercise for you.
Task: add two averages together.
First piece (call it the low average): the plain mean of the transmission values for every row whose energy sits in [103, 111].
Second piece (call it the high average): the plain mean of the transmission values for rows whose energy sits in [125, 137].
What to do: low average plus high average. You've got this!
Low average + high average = 155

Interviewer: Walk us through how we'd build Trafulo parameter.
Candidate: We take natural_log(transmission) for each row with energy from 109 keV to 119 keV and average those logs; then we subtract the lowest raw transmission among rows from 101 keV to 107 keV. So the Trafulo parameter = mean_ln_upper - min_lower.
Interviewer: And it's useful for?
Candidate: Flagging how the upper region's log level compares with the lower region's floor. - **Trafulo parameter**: -52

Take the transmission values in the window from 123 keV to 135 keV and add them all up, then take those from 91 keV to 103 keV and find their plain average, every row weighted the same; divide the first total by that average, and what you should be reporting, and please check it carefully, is 7.53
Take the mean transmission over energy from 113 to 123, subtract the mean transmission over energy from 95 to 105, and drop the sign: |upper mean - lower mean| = 15.3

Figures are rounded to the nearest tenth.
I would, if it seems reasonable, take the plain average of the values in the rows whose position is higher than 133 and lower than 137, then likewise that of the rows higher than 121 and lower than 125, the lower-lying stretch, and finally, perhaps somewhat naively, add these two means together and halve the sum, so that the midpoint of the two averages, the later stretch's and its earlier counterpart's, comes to 80.0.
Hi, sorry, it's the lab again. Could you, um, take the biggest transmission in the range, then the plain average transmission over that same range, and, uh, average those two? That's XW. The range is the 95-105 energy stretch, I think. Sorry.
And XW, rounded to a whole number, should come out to 63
